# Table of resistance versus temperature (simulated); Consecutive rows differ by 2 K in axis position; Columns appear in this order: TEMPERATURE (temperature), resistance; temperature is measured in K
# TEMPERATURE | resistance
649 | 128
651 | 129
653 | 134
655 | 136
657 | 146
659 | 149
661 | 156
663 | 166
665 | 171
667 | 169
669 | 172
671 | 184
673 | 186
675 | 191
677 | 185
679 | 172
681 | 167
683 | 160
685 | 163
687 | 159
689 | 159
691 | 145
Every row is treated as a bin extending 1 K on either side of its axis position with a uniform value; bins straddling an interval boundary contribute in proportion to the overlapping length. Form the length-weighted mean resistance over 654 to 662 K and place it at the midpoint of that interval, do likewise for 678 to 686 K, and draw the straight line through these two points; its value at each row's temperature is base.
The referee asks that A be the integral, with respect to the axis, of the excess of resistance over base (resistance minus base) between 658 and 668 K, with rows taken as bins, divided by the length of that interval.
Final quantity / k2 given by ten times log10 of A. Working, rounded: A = 12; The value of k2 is 10.6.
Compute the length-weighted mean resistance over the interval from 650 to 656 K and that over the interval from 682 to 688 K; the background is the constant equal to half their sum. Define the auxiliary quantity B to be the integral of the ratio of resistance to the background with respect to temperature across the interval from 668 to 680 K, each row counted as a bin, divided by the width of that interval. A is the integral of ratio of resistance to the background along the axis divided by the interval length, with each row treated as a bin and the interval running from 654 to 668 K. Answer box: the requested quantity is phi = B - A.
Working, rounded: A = 1.06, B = 1.24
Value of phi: 0.2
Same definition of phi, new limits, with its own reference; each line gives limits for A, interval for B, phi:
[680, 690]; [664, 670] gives 0.1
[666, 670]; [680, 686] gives 0.0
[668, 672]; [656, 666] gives -0.1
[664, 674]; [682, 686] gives -0.1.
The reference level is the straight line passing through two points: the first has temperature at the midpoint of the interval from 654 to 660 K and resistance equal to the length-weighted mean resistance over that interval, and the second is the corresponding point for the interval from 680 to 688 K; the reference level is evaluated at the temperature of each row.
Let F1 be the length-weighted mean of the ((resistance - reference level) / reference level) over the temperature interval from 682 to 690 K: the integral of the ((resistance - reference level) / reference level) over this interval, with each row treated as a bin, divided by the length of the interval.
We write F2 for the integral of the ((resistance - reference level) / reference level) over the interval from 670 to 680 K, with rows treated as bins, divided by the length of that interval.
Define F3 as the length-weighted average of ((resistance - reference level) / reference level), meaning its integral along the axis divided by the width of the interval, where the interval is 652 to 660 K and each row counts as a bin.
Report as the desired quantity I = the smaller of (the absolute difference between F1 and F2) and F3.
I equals -0.01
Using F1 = -0.02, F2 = 0.18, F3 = -0.01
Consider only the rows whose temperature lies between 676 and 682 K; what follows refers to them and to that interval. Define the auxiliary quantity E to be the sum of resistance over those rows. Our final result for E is 524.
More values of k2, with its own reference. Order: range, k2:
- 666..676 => 13.7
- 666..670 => 12.0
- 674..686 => 9.6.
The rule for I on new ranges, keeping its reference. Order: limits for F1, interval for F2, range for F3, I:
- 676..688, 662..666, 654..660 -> 0.00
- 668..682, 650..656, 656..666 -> 0.08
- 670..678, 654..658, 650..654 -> -0.06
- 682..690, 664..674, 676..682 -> 0.10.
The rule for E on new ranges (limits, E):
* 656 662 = 451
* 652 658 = 416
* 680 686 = 490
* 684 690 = 481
